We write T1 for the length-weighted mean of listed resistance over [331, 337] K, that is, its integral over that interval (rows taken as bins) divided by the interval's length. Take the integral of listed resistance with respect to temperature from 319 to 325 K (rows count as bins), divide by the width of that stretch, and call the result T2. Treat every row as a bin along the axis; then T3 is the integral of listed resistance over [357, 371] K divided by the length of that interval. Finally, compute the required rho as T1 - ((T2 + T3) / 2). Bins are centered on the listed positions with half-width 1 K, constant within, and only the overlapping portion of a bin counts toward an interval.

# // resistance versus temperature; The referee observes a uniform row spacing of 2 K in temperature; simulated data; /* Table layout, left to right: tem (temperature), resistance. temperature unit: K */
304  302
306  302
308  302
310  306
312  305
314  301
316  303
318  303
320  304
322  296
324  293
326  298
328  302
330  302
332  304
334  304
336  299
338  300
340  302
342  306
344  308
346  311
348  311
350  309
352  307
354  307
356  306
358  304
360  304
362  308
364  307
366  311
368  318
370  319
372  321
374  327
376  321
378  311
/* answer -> -2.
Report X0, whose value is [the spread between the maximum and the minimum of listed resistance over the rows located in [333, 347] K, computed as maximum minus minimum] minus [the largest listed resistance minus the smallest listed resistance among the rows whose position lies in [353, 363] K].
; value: 8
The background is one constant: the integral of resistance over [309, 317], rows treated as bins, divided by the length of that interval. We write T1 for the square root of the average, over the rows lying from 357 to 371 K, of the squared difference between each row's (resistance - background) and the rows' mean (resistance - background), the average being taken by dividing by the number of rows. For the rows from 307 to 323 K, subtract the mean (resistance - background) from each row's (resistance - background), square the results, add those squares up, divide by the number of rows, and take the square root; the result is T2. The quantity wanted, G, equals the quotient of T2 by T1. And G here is 0.50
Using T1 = 5.7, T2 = 2.9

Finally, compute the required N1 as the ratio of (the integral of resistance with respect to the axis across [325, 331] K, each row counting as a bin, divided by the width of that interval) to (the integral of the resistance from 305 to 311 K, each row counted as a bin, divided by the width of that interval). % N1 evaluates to 0.99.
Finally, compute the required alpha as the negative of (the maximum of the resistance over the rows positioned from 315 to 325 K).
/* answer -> -304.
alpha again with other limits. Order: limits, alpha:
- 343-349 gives -311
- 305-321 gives -306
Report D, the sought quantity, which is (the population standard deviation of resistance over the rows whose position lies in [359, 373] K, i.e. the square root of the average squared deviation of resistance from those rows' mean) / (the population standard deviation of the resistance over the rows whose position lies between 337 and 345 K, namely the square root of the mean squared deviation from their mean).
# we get 2.0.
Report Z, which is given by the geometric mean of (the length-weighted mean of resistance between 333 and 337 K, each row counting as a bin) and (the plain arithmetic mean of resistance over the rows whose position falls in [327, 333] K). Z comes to 302.1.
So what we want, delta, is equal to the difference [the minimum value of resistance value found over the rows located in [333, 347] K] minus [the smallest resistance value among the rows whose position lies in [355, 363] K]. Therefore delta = -5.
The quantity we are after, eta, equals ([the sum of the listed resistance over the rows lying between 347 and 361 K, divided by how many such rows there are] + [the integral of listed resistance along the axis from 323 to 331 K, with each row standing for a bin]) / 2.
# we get 1348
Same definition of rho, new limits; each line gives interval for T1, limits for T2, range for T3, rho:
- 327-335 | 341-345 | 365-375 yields -10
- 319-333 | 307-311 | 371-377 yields -14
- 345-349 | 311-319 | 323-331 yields 10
